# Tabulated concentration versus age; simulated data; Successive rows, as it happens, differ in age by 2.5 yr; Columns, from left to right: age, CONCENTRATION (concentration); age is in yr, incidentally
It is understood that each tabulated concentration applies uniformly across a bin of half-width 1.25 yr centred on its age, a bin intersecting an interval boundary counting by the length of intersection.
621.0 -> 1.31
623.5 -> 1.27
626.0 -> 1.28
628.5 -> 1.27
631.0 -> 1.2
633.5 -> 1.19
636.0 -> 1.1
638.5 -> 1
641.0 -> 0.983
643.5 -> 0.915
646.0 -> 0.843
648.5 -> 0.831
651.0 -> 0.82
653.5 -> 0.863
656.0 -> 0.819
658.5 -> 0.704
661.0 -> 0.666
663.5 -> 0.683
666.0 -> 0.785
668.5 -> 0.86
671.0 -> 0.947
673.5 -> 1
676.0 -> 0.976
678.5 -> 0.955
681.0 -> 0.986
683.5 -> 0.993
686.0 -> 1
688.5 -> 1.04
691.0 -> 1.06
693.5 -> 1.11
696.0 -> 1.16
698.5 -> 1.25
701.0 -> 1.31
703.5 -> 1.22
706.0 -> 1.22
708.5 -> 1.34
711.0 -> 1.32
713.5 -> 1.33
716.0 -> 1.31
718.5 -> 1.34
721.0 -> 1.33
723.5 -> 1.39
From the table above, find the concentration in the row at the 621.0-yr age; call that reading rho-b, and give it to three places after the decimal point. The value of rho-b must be 1.310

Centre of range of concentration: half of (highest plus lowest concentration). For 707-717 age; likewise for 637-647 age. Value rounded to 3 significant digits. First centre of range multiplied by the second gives 1.22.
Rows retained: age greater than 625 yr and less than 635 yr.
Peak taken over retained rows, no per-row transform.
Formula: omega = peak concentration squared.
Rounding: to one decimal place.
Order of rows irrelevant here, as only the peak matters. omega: 1.6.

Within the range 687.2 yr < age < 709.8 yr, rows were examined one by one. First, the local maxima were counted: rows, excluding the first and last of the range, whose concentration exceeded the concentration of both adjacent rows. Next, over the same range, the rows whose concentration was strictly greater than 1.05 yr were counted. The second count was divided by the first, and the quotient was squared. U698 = 64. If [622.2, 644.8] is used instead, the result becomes 36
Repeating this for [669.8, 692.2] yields 1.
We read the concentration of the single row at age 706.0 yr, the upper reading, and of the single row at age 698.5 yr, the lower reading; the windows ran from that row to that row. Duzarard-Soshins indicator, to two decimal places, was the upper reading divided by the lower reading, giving 0.98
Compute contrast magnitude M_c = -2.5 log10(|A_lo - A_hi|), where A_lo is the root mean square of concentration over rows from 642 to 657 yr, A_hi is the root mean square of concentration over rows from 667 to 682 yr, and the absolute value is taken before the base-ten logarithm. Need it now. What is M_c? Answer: 2.4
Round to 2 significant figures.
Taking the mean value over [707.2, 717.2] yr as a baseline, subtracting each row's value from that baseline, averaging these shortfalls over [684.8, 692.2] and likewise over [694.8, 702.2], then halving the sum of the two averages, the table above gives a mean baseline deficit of 0.19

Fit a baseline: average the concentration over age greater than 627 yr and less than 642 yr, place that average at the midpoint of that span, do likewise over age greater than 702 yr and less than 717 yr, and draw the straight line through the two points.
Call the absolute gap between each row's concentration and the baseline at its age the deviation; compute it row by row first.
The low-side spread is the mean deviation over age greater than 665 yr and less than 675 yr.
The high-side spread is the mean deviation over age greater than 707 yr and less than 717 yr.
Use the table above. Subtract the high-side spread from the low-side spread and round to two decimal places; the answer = 0.27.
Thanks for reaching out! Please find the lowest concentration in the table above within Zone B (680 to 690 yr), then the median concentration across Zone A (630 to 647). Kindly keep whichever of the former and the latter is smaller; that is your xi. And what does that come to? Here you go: 0.986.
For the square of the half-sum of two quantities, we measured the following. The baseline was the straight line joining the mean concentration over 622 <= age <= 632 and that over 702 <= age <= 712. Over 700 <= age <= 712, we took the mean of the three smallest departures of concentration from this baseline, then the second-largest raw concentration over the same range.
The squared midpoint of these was 0.42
